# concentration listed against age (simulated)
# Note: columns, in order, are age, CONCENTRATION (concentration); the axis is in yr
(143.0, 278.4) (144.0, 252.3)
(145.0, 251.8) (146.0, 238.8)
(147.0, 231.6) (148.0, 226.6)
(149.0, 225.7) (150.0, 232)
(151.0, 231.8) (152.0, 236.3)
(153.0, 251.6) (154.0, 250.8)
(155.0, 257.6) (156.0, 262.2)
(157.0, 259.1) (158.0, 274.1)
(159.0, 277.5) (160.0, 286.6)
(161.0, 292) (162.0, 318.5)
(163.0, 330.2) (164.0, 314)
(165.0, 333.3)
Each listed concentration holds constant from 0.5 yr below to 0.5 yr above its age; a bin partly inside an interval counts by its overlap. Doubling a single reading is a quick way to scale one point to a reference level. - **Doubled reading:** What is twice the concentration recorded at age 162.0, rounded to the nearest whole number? 637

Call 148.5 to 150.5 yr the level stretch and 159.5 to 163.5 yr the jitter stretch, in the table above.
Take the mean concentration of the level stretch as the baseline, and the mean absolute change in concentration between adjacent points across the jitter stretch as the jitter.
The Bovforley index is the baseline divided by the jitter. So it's 16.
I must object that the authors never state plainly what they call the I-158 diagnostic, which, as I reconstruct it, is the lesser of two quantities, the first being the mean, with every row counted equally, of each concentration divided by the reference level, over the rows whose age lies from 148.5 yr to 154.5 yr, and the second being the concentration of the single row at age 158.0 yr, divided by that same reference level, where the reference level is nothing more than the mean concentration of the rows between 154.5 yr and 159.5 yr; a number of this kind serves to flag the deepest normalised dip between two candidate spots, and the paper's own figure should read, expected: 0.895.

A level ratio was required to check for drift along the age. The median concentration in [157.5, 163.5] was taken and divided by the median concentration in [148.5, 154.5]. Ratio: 1.24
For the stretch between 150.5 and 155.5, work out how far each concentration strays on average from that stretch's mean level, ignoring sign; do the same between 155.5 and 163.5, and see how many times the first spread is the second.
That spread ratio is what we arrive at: 0.5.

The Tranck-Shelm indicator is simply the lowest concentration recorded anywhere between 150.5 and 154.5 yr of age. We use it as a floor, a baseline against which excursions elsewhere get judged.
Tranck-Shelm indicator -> 231.8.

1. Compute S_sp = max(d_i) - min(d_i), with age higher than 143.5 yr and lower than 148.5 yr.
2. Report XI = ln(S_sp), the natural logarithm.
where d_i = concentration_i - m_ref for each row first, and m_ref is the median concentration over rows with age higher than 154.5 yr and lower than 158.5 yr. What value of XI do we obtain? 3.25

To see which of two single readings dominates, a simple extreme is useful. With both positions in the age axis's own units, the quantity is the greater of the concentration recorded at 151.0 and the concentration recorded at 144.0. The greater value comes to 252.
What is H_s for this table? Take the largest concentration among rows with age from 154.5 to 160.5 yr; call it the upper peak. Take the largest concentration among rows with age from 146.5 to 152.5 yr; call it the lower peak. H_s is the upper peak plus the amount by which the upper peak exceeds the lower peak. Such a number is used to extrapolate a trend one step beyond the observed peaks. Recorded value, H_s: 337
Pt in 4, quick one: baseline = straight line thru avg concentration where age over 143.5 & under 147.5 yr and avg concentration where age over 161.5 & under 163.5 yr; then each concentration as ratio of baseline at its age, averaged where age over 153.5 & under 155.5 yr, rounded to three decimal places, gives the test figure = 0.888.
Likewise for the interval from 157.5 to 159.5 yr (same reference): 0.903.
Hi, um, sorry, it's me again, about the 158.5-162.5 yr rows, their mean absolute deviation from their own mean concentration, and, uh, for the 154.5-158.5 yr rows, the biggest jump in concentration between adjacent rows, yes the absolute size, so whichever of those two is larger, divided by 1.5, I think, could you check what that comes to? 10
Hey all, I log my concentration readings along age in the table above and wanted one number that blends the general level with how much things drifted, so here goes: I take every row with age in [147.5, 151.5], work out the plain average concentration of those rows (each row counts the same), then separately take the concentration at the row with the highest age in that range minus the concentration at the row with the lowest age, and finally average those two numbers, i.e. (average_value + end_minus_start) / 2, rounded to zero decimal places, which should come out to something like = 117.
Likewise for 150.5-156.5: 139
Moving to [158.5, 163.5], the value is 177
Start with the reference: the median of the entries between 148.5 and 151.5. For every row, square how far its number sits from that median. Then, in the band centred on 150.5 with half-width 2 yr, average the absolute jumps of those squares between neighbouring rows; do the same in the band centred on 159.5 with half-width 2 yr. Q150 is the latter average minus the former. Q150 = 592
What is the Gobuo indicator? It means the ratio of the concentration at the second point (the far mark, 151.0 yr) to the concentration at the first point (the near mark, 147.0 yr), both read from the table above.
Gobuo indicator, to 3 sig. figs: 1.00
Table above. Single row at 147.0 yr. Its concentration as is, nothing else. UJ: 231.6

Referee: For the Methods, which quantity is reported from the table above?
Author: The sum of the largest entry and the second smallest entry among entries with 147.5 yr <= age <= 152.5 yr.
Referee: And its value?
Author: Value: 463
